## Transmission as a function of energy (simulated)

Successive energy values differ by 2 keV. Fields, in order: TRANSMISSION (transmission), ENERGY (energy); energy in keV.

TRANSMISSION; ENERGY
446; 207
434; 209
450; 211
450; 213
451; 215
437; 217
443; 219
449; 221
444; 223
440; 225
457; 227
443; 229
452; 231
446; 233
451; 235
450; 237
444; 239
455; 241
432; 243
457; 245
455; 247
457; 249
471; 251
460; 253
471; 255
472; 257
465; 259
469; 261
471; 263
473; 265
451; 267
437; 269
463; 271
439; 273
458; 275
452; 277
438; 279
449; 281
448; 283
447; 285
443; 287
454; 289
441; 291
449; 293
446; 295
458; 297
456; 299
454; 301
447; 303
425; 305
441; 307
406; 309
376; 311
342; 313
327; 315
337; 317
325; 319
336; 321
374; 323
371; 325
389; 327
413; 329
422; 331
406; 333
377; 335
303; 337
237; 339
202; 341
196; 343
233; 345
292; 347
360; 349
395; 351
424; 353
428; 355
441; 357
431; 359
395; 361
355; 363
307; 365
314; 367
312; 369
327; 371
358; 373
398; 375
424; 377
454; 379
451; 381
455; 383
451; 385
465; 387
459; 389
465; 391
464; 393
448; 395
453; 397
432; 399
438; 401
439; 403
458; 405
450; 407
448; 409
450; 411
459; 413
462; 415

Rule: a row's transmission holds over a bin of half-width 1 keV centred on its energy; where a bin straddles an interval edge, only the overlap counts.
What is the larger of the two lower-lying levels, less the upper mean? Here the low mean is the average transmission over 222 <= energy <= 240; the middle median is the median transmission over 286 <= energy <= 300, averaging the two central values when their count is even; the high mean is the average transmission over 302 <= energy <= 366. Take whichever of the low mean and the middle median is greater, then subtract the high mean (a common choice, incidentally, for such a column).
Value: 89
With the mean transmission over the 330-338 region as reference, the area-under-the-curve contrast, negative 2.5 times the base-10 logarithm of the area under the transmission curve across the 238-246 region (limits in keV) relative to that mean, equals -2.44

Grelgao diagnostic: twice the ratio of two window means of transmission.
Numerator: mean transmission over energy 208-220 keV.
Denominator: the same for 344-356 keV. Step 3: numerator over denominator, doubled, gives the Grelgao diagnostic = 2.5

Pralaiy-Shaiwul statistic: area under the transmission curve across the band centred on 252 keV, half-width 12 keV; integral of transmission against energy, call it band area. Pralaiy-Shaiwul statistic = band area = 11070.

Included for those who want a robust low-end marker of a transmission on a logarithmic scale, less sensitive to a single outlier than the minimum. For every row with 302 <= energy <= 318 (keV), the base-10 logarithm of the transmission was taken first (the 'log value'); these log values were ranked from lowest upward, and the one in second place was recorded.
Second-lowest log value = 2.53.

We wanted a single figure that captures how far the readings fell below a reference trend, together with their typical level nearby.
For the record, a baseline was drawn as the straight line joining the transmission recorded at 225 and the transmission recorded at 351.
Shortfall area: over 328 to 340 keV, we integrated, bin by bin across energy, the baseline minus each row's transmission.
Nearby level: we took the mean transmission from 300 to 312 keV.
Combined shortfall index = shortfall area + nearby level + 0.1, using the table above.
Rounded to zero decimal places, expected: 922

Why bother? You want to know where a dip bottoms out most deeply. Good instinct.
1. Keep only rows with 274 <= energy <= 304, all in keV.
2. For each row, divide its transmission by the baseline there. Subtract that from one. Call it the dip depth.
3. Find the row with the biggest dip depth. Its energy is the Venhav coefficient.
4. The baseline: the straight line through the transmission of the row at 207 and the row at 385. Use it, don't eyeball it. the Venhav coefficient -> 279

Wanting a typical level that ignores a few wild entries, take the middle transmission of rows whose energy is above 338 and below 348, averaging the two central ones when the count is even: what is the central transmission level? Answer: 233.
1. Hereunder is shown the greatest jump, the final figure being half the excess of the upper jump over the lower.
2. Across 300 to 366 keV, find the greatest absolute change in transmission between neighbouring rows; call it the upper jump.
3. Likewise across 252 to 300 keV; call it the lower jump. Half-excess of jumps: 24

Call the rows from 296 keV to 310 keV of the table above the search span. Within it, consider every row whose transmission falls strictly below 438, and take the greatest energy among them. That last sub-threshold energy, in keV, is 309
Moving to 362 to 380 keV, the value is 377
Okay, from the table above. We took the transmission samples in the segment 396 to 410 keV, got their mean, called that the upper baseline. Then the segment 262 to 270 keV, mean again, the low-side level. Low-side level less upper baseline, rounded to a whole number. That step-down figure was 13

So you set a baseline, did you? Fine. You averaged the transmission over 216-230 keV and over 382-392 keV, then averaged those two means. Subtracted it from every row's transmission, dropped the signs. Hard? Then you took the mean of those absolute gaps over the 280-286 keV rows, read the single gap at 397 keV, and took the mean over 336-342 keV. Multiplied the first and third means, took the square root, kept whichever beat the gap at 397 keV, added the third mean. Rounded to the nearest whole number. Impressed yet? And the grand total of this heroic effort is 233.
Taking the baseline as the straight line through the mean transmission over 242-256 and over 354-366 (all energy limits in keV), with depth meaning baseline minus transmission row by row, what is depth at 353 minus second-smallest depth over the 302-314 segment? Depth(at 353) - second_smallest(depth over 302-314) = -10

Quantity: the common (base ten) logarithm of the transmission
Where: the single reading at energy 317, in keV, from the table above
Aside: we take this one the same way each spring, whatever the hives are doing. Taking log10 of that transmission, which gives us 2.53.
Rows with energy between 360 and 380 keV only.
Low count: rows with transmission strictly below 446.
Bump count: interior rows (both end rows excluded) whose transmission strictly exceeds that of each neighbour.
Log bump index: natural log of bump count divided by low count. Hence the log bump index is -2.2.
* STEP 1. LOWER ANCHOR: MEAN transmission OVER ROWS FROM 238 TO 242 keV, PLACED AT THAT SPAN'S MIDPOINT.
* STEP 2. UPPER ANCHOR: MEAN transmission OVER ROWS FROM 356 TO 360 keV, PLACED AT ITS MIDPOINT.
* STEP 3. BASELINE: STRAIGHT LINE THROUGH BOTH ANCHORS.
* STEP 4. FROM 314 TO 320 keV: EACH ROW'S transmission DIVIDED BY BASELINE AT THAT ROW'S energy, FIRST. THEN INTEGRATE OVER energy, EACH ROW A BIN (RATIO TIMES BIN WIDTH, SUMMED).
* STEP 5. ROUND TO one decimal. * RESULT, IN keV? 4.5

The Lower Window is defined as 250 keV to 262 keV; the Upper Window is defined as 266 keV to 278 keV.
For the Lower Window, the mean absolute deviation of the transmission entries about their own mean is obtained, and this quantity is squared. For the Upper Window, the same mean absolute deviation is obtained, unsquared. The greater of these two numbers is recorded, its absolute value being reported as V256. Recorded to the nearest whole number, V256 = 13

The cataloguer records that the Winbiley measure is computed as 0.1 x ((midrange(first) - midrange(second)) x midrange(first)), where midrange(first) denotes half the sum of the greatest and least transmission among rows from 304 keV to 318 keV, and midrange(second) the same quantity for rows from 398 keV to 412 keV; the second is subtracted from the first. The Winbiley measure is -2342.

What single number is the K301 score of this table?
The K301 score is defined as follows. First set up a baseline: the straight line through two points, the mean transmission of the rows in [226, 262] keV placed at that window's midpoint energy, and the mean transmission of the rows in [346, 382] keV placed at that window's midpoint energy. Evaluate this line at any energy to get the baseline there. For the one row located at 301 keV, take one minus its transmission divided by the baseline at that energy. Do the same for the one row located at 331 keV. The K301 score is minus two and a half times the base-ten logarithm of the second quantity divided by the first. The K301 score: 0.51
